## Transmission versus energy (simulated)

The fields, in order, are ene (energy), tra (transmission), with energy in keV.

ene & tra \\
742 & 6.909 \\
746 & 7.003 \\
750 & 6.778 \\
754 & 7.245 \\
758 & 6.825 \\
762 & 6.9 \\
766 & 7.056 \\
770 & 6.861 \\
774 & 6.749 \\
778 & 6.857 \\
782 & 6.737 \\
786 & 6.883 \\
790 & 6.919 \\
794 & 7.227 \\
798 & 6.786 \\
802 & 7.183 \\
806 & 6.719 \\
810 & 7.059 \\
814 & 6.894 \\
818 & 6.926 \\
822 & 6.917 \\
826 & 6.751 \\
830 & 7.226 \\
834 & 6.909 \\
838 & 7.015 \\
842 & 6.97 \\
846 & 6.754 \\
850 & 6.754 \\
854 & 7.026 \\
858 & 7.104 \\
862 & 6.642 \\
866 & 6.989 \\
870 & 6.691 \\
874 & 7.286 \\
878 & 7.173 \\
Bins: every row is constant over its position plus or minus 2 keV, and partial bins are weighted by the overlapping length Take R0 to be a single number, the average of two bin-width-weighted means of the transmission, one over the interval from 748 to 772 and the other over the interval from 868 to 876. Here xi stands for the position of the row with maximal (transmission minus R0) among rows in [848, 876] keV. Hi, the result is 874 keV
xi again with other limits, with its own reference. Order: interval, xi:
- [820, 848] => 830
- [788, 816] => 794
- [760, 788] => 766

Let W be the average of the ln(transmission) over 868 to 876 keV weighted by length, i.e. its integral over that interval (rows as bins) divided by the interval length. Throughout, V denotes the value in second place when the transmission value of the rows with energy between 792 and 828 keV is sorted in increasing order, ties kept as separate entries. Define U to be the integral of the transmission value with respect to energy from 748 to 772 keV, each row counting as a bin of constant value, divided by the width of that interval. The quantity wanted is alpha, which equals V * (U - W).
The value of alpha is 33.8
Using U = 6.94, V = 6.751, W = 1.94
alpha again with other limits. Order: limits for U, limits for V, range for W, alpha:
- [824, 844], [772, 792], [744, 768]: 34.0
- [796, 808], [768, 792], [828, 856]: 33.5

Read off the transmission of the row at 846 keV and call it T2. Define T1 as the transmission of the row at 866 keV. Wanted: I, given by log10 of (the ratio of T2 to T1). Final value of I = -0.015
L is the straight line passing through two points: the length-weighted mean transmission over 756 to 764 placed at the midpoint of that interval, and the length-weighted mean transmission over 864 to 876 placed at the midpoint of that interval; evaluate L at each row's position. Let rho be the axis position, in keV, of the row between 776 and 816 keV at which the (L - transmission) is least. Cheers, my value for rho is 794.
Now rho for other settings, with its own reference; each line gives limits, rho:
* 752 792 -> 754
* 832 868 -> 858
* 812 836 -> 830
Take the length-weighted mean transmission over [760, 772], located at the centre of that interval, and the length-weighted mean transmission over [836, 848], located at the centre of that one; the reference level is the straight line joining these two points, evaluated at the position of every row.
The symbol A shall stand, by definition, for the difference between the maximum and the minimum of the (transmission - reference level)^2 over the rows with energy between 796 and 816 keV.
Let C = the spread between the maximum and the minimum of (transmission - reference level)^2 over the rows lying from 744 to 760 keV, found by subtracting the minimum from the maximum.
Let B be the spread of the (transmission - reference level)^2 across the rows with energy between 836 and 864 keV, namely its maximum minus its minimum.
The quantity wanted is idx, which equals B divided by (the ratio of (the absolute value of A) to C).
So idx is 0.090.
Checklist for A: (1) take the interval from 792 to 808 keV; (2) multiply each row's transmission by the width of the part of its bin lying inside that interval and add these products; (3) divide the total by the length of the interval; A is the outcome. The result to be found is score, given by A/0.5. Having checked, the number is 13.96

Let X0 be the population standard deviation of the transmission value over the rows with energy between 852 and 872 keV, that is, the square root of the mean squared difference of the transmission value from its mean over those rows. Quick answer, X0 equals 0.19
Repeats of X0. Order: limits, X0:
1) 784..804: 0.17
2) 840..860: 0.14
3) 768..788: 0.06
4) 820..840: 0.16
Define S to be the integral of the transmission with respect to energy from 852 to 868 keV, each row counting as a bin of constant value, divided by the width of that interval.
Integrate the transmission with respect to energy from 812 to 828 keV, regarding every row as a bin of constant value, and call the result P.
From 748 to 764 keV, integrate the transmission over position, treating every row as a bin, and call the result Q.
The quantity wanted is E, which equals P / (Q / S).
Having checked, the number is 6.875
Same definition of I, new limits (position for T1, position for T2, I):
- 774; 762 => 0.010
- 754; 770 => -0.024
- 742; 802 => 0.017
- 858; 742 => -0.012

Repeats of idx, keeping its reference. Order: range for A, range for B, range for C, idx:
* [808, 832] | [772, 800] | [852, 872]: 0.058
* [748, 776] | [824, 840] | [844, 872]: 0.067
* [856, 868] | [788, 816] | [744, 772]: 0.126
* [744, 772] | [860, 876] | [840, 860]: 0.055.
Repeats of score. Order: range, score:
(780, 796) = 13.88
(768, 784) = 13.60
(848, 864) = 13.76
